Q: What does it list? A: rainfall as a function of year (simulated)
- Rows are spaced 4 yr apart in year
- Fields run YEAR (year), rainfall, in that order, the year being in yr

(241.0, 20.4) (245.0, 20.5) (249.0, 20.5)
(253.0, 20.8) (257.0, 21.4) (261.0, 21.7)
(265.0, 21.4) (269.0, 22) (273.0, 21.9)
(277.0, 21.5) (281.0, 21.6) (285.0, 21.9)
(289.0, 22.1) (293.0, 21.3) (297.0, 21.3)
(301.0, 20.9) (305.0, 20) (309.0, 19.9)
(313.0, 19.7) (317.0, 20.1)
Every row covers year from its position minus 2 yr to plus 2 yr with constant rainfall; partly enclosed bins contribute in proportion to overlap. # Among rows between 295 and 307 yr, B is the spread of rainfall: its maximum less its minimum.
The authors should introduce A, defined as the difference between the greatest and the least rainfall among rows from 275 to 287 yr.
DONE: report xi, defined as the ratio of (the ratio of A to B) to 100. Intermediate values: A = 0.400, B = 1.30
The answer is 0.003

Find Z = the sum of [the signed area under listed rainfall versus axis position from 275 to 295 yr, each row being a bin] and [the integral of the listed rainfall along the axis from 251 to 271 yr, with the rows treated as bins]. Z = 863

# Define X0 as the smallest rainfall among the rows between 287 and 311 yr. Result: 19.9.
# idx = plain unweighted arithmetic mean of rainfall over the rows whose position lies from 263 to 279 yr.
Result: 21.7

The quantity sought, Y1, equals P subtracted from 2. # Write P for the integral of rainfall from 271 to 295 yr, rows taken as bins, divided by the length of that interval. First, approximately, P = 21.7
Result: -19.7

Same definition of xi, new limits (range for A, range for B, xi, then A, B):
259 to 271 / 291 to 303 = 0.015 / 0.600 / 0.40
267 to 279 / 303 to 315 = 0.017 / 0.500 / 0.30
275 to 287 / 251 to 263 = 0.004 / 0.400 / 0.90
